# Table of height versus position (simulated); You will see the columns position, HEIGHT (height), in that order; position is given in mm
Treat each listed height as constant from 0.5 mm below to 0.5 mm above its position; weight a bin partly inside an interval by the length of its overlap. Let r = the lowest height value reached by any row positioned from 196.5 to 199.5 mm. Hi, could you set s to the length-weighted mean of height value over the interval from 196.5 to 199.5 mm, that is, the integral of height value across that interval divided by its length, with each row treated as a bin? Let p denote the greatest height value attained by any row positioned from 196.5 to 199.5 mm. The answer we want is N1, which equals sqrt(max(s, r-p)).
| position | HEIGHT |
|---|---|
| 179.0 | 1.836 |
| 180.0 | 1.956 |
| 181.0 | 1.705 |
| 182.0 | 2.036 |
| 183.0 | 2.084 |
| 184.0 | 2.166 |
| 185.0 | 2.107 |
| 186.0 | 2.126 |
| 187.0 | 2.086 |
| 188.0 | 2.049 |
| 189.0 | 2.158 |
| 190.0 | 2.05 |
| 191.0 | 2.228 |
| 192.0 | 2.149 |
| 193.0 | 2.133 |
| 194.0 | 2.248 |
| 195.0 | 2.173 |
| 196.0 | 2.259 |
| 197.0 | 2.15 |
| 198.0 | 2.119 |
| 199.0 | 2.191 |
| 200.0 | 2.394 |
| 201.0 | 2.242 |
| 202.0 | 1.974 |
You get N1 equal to 1.47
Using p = 2.191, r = 2.119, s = 2.15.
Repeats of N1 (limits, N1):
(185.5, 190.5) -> 1.45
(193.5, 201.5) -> 1.49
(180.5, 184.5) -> 1.41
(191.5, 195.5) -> 1.48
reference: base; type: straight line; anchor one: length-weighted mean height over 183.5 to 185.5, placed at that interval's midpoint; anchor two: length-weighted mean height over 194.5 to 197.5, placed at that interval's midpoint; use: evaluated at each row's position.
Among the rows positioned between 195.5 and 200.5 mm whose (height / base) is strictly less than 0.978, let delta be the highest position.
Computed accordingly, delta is 198.0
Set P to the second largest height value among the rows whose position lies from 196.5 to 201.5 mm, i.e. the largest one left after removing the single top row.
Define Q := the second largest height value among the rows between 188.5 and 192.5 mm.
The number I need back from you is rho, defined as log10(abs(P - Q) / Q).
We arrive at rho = -1.4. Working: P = 2.242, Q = 2.158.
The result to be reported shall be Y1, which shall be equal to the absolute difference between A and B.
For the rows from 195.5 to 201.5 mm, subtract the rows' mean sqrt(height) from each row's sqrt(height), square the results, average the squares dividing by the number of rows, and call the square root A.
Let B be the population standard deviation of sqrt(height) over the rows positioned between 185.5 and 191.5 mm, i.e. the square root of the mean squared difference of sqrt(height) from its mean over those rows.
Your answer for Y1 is 0.0081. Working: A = 0.030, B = 0.022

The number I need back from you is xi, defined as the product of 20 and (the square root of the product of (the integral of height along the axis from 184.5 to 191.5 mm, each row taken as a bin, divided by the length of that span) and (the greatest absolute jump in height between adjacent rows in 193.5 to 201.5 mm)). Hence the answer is 13.1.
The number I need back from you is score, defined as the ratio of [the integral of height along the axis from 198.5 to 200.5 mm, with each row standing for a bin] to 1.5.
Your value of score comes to 3.1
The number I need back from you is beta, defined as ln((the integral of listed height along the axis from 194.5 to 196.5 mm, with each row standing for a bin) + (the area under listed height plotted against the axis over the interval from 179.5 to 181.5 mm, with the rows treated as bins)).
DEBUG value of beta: 2.09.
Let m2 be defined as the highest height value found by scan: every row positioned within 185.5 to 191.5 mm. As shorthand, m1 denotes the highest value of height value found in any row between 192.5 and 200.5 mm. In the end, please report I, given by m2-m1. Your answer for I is -0.17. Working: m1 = 2.394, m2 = 2.228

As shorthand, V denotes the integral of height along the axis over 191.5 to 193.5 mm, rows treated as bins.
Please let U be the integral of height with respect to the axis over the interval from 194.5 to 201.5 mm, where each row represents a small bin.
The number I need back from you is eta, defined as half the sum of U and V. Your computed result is 10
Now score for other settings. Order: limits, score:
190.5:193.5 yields 4.3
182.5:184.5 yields 2.8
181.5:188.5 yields 9.8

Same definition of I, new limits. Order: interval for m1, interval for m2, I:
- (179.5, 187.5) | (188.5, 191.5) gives 0.06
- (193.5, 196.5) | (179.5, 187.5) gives -0.09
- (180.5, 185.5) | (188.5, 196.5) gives 0.09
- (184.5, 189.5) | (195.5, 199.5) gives 0.10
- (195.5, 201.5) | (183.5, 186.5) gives -0.23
